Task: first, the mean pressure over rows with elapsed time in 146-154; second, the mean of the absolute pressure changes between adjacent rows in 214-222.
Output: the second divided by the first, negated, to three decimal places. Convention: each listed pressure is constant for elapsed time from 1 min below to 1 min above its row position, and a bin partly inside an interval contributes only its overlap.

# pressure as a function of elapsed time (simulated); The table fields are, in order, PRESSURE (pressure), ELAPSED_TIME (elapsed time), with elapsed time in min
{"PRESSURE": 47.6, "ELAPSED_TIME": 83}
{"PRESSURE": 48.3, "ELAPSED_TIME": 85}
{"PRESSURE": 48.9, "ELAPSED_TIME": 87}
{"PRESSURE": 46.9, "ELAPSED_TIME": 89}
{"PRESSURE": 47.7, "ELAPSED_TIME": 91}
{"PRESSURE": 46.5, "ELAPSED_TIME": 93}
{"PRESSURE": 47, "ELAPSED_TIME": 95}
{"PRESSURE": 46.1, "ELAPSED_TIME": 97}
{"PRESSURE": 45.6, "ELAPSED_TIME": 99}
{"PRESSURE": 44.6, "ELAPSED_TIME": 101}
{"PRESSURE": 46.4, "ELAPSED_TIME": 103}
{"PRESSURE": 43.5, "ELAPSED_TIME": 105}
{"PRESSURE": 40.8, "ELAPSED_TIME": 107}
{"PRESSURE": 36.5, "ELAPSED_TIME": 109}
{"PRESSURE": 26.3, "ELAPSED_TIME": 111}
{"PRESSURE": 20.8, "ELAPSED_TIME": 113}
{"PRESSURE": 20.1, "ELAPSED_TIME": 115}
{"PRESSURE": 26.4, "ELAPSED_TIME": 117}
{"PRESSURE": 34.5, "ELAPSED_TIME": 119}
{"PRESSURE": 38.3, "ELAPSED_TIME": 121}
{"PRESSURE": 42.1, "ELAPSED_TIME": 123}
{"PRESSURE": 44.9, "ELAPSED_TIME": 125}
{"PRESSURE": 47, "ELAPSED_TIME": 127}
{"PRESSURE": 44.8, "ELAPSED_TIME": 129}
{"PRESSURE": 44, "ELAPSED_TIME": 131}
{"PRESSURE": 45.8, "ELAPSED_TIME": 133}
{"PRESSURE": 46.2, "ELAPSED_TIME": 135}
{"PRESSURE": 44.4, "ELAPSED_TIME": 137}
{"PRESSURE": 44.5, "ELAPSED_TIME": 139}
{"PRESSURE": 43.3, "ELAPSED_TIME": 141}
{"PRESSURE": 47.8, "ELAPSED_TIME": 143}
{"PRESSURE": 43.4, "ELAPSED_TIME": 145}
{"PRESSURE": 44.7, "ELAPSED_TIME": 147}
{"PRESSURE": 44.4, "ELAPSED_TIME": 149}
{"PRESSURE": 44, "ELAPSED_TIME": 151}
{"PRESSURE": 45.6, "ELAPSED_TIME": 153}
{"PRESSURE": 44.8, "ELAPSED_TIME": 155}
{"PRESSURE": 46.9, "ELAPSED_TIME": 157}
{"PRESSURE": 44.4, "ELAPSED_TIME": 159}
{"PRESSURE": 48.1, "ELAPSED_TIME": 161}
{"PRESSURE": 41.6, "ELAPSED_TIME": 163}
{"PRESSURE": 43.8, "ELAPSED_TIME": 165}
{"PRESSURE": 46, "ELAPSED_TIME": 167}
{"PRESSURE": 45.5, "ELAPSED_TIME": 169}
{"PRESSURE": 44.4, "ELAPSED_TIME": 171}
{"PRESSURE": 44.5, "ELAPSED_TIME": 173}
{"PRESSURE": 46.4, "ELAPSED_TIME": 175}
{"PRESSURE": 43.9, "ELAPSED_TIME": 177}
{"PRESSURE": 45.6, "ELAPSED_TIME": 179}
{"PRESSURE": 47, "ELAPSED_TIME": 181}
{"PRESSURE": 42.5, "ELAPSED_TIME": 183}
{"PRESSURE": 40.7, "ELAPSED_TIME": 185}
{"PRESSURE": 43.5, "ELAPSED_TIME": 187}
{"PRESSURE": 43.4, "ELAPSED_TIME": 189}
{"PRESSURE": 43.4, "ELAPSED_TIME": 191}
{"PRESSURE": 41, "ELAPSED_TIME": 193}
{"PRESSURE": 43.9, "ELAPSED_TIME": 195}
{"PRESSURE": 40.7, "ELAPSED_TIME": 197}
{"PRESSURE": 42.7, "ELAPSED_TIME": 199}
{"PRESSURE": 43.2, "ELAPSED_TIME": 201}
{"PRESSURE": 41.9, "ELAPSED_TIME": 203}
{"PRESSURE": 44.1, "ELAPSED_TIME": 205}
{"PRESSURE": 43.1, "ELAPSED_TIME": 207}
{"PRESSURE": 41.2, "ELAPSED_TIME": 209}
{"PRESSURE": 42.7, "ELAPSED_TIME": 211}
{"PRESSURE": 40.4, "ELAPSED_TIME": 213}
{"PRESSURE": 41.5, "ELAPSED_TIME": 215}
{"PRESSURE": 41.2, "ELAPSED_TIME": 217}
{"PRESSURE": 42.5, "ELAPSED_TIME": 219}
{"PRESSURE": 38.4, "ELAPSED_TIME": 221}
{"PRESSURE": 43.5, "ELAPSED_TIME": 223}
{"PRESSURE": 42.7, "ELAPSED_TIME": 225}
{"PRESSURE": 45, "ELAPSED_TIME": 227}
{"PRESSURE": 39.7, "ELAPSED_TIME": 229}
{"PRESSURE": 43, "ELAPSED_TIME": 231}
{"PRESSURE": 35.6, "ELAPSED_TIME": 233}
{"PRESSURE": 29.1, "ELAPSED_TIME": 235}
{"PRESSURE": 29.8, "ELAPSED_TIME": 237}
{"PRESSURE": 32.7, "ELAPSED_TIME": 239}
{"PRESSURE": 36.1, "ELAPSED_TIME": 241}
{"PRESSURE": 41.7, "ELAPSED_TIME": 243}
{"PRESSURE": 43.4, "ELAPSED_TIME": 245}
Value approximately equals -0.043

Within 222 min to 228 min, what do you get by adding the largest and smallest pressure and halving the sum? 44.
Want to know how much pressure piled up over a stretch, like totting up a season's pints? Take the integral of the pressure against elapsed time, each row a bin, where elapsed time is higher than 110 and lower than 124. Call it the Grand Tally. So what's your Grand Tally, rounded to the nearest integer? 417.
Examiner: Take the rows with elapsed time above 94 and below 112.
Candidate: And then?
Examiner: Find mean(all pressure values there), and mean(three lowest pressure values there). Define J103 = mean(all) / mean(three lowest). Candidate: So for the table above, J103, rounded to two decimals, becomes 1.21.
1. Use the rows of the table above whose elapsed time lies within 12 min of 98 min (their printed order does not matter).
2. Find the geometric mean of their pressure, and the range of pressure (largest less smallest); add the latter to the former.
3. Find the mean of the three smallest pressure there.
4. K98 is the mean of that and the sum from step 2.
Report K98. 48.8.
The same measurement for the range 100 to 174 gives 45.7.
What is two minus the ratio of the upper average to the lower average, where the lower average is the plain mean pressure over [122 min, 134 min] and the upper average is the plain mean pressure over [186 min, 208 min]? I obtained 1.04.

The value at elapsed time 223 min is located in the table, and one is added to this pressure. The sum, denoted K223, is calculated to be 44.5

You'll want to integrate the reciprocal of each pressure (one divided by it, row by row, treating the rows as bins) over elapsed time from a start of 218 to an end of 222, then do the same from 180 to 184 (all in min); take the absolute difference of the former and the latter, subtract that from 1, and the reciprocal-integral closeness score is 0.99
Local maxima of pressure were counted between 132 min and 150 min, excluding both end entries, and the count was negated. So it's -4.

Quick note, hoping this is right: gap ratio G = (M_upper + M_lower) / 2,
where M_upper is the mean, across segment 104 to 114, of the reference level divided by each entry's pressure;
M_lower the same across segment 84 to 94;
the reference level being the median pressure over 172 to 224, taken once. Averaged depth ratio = 1.14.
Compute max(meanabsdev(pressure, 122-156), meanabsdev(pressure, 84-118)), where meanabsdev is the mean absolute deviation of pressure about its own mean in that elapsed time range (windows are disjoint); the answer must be 8.3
